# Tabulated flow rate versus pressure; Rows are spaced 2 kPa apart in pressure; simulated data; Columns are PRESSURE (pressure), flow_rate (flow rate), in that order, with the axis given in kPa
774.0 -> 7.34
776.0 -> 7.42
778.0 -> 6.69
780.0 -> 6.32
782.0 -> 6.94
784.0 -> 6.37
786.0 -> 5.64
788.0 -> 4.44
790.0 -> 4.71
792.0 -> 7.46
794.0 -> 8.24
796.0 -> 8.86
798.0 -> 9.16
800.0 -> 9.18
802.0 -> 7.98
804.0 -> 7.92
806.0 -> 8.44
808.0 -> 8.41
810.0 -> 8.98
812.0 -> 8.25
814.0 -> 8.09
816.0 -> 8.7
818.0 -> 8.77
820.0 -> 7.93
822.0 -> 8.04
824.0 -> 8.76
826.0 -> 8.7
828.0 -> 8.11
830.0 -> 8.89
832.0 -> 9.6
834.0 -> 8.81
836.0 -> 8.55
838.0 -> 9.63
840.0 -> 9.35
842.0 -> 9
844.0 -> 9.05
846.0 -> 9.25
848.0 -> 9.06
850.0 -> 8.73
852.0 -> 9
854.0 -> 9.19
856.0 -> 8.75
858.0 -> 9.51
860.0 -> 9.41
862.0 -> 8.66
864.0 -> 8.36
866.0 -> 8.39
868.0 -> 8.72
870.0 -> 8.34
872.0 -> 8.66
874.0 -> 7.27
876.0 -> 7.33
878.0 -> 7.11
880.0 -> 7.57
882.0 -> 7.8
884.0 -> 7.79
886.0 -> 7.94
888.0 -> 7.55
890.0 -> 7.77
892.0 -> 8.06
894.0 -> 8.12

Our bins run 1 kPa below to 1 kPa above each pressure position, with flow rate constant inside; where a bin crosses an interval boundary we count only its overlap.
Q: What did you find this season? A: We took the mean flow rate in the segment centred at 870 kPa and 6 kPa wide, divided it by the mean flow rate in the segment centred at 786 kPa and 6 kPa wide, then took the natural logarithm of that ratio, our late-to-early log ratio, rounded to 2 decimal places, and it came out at 0.45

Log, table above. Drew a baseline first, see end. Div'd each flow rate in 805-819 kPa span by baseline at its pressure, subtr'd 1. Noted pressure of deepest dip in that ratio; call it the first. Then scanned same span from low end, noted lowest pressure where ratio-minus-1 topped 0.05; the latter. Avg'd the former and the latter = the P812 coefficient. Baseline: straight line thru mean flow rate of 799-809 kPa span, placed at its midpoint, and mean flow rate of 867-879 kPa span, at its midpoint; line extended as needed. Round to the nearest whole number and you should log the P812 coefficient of 812 kPa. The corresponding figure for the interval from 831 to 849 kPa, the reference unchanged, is 834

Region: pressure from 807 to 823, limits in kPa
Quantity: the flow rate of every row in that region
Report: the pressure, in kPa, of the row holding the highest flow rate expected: 810.0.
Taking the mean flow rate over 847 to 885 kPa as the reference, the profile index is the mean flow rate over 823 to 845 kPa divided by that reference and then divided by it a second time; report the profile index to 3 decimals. 0.127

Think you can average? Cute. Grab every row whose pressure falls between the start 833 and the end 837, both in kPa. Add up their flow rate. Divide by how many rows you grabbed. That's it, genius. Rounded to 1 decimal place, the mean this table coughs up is 8.7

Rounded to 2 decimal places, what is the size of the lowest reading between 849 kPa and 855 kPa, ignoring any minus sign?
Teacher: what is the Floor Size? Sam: 8.73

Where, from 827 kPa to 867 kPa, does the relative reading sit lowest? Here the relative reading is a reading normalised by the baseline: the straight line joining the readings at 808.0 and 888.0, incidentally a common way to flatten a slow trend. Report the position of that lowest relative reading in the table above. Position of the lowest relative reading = 828.0 kPa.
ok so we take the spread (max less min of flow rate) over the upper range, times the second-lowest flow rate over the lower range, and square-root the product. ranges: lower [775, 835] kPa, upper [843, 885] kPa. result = 3.36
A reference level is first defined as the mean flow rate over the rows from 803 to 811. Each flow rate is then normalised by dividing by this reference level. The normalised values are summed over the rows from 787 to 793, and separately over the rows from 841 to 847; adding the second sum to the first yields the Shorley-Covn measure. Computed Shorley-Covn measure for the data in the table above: 5.20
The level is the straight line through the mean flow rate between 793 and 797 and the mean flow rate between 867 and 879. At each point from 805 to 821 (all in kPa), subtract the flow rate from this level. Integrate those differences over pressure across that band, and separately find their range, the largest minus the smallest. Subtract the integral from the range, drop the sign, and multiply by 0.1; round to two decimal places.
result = 0.17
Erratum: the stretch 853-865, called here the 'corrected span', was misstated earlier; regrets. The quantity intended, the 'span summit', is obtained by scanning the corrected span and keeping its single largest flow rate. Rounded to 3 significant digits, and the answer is 9.51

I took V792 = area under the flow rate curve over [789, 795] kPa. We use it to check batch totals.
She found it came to 41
